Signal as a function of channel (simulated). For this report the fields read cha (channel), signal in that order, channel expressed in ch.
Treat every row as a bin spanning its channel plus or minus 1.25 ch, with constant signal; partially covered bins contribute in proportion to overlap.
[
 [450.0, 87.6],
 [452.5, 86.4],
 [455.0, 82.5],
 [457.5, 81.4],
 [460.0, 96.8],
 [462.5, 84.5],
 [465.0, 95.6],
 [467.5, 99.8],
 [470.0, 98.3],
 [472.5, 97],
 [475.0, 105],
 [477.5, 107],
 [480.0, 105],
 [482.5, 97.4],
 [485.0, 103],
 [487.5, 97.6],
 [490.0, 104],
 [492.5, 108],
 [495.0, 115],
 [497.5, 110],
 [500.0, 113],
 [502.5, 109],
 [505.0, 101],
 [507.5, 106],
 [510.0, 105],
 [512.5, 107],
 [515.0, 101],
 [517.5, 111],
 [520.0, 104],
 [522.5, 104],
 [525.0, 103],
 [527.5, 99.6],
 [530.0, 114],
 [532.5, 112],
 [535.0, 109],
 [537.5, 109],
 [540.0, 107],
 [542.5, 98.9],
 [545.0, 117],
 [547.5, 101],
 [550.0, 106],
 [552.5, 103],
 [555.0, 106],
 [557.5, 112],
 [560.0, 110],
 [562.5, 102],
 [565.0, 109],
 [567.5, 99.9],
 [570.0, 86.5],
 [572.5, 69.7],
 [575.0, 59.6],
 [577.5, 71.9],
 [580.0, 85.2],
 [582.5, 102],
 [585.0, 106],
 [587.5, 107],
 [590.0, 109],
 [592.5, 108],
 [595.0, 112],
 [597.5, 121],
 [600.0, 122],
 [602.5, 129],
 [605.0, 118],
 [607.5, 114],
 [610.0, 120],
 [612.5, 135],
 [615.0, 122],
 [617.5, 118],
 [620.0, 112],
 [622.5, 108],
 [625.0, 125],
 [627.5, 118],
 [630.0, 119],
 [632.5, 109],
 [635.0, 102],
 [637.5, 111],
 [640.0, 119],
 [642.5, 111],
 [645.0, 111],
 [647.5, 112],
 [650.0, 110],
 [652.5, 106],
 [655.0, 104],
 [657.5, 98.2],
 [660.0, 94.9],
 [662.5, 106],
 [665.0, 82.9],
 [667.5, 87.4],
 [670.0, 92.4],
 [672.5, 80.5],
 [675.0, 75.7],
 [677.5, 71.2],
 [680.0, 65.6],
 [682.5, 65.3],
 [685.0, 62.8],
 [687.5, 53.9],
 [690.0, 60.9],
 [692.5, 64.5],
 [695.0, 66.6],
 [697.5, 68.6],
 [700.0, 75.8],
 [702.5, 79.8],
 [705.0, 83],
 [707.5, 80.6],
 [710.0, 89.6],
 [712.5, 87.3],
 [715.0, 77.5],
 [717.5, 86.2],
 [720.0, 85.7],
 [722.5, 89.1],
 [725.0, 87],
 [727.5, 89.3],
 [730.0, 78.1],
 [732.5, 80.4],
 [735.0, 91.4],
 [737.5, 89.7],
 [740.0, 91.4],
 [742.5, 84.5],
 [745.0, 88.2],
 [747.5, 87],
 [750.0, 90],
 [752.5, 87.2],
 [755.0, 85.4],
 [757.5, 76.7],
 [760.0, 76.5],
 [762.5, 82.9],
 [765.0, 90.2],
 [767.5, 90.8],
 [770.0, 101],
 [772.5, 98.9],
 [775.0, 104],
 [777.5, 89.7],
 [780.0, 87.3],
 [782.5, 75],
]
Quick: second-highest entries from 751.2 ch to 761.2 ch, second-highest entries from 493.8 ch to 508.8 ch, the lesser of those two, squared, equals 7293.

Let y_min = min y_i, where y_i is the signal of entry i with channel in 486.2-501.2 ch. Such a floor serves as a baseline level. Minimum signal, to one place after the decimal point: 97.6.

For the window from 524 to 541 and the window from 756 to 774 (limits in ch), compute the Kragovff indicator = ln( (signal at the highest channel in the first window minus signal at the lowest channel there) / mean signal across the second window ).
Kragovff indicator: -3.1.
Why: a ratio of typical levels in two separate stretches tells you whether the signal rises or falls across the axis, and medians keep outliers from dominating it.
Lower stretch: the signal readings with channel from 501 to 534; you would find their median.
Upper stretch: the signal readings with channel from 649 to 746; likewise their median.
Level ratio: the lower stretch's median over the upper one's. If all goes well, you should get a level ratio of 1.24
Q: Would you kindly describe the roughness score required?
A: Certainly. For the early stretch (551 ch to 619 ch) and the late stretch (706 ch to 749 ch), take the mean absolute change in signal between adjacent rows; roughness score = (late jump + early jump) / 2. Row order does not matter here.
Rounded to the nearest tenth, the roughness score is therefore 6.3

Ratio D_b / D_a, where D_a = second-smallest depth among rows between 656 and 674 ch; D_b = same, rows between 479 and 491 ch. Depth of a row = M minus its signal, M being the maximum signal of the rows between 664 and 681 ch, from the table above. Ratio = 2.0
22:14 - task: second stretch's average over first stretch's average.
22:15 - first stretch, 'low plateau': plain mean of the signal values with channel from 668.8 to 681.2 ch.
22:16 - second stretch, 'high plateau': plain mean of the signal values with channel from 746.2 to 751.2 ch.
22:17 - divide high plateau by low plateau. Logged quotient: 1.15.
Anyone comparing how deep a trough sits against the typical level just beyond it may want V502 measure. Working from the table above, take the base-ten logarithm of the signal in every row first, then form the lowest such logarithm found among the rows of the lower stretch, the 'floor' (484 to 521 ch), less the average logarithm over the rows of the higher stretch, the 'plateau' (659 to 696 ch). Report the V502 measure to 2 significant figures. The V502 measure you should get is 0.12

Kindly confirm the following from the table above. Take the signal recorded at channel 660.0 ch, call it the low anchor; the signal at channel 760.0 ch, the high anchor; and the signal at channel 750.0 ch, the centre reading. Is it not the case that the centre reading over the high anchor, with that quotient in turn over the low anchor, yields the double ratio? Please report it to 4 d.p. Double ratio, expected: 0.0124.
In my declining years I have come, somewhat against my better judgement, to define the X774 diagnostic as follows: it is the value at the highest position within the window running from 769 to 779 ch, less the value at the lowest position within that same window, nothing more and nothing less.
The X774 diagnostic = -11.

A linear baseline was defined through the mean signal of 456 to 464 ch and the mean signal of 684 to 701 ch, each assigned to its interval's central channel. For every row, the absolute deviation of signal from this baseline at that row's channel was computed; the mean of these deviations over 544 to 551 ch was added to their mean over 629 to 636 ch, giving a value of 68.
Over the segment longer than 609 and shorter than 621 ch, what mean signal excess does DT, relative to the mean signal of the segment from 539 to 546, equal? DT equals 14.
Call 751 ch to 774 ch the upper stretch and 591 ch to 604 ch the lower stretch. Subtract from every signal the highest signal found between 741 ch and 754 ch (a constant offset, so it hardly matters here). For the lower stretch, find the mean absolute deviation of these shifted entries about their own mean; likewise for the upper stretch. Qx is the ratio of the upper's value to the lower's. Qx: 1.0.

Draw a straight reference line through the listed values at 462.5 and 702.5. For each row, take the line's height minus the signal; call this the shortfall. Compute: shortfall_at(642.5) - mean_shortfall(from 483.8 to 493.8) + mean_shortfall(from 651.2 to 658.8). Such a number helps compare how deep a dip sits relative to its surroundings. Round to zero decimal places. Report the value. -33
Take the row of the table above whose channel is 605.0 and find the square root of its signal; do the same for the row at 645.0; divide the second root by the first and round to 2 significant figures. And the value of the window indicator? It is 0.97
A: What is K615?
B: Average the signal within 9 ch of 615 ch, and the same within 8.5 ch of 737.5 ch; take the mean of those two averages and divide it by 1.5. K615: 68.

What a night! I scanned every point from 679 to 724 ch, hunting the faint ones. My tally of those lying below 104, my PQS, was 18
